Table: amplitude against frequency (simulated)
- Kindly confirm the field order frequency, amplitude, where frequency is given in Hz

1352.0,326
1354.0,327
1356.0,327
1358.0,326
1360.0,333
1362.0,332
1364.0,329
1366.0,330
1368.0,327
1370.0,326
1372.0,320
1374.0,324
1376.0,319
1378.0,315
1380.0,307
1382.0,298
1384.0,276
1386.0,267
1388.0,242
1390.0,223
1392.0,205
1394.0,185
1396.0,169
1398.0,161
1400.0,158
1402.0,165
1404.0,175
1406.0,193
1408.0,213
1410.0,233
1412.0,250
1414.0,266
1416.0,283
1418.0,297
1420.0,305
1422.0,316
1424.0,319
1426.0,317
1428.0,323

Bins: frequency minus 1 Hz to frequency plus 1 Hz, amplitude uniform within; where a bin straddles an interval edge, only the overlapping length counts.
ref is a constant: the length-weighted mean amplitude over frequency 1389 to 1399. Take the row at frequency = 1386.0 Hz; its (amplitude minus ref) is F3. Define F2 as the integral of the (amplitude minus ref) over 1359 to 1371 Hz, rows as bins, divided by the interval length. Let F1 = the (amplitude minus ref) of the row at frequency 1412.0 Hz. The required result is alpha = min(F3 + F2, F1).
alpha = 61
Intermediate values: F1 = 61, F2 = 141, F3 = 78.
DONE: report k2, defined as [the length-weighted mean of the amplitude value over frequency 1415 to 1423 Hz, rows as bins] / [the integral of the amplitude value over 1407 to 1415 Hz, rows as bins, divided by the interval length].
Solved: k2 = 1.2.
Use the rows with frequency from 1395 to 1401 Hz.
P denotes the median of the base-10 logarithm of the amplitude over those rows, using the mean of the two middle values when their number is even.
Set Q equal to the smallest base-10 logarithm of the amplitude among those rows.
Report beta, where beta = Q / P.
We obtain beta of 0.996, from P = 2.21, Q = 2.20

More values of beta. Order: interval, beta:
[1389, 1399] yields 0.973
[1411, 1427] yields 0.967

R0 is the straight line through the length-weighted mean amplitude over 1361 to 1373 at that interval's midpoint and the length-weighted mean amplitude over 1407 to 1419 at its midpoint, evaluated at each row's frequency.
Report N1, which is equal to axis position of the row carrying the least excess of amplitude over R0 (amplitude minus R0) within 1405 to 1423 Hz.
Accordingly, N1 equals 1406.0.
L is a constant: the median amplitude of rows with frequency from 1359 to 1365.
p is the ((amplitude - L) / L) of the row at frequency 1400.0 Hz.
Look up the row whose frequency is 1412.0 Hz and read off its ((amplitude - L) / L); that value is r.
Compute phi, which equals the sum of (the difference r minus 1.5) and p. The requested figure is -2.27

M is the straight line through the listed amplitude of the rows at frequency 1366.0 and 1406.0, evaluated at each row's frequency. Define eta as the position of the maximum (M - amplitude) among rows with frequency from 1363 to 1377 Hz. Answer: 1364.0 Hz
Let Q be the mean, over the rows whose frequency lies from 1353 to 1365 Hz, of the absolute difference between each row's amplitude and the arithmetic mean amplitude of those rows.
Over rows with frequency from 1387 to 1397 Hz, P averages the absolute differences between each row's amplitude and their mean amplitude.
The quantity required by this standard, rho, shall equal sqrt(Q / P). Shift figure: 0.3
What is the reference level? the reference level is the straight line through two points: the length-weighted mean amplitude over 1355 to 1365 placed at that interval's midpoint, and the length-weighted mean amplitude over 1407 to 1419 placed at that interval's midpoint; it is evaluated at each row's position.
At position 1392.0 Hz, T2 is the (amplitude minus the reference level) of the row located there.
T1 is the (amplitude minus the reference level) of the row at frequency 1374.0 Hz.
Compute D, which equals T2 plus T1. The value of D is -67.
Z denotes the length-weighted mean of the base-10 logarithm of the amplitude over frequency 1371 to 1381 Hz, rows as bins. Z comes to 2.50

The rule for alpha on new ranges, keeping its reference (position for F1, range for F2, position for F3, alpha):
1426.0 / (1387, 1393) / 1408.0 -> 59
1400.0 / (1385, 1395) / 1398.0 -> -31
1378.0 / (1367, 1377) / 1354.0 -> 126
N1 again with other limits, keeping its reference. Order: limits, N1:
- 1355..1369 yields 1356.0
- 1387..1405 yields 1398.0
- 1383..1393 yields 1392.0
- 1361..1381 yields 1362.0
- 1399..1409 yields 1400.0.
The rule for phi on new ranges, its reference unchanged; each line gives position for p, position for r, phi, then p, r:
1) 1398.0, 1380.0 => -2.09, -0.52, -0.075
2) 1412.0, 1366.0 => -1.75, -0.25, -0.006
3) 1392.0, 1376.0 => -1.92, -0.38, -0.039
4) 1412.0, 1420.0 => -1.83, -0.25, -0.081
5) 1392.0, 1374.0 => -1.91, -0.38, -0.024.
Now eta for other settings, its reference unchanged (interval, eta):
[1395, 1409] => 1398.0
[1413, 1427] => 1414.0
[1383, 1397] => 1396.0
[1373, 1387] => 1386.0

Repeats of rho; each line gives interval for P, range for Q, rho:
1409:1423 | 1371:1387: 0.8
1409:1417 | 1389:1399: 1.1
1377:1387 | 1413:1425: 1.0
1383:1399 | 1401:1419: 1.0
